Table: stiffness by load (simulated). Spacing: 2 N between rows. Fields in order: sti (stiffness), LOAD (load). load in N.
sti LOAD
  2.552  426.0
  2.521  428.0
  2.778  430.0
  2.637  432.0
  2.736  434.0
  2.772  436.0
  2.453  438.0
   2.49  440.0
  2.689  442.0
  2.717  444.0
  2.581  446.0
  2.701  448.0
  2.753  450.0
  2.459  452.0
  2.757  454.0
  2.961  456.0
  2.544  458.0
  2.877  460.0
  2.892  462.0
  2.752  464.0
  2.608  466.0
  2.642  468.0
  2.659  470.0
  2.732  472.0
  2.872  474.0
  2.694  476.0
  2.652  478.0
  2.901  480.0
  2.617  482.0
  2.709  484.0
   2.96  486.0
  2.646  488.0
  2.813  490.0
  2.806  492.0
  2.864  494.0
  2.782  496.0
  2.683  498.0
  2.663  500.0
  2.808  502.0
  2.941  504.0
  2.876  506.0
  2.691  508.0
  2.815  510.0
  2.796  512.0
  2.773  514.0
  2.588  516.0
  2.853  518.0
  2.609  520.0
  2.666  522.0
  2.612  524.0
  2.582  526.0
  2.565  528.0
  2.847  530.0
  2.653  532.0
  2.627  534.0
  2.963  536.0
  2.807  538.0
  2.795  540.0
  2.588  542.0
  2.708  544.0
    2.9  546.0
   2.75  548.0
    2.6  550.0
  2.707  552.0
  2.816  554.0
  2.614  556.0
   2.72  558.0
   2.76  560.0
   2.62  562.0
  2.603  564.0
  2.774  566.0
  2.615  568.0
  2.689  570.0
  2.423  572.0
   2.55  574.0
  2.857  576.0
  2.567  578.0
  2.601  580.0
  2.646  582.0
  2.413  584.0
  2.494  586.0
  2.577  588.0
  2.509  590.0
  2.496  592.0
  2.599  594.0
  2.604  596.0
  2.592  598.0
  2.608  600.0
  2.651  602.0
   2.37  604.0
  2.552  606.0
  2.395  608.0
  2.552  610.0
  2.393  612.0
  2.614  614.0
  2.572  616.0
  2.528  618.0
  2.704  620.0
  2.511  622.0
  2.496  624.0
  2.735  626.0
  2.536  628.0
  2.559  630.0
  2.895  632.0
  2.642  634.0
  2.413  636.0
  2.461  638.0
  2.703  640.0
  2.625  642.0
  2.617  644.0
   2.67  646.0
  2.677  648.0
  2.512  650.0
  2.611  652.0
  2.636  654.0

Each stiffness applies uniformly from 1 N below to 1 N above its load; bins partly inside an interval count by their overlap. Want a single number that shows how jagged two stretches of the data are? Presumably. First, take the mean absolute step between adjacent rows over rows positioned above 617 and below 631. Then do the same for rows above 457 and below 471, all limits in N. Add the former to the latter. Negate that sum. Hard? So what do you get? -0.25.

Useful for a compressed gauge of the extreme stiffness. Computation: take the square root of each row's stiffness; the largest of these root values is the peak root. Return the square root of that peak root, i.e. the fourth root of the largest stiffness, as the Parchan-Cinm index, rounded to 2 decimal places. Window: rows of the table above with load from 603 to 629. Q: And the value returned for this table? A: 1.29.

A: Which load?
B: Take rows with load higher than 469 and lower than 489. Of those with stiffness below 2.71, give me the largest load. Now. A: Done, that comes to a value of 488.0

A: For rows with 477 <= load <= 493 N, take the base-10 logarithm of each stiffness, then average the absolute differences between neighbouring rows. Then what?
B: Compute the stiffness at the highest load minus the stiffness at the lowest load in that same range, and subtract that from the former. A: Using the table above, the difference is -0.12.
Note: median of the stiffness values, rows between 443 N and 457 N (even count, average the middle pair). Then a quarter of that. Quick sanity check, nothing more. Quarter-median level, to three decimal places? 0.679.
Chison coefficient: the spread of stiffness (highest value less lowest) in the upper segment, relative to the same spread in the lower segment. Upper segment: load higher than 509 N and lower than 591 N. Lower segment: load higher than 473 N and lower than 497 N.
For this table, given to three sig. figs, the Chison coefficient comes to 1.60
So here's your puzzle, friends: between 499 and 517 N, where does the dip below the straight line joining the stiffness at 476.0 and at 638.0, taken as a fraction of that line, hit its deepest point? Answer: 516.0 N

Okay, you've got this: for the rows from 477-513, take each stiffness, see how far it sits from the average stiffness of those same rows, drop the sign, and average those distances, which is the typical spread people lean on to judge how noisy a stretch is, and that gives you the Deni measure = 0.088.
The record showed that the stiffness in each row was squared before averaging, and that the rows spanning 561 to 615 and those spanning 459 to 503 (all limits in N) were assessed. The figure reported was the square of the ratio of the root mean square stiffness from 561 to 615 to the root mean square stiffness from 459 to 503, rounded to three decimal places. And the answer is 0.869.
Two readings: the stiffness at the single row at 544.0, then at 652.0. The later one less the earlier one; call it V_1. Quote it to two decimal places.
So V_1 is -0.10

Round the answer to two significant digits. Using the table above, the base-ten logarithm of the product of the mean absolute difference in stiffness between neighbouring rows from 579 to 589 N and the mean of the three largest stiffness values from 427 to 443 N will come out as -0.52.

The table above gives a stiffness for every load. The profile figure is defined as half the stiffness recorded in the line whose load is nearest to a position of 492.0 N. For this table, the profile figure 1.40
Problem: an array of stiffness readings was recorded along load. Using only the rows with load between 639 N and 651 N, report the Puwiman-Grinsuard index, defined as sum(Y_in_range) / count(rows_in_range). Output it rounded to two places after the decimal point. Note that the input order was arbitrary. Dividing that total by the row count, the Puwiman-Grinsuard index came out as 2.63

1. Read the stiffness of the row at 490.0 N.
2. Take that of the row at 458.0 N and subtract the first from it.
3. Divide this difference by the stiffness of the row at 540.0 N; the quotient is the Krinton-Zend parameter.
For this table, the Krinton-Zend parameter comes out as -0.10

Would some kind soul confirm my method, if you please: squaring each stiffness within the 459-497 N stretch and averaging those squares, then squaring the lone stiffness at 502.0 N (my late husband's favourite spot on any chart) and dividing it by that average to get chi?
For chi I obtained 1.03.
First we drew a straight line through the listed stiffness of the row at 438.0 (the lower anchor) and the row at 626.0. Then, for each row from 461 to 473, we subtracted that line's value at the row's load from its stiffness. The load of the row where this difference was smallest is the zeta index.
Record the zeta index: 466.0 N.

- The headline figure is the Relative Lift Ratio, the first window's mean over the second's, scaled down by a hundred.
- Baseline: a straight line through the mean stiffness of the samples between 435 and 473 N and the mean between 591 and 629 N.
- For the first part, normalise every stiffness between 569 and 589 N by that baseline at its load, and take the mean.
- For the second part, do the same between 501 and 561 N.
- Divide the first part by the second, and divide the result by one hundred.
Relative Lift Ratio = 0.0096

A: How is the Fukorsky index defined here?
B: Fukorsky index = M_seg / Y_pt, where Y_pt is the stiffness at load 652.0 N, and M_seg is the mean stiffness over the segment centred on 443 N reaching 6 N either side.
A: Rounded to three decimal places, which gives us 0.998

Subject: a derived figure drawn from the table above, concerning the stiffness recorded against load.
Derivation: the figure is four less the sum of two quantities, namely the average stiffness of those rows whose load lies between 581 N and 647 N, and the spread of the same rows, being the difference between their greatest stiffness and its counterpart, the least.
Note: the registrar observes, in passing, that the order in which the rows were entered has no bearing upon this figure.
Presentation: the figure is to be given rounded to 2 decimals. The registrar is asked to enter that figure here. 0.91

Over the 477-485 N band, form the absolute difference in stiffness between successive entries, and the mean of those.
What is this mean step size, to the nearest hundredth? 0.21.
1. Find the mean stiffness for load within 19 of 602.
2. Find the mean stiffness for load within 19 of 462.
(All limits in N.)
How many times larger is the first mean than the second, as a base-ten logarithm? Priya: -0.031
